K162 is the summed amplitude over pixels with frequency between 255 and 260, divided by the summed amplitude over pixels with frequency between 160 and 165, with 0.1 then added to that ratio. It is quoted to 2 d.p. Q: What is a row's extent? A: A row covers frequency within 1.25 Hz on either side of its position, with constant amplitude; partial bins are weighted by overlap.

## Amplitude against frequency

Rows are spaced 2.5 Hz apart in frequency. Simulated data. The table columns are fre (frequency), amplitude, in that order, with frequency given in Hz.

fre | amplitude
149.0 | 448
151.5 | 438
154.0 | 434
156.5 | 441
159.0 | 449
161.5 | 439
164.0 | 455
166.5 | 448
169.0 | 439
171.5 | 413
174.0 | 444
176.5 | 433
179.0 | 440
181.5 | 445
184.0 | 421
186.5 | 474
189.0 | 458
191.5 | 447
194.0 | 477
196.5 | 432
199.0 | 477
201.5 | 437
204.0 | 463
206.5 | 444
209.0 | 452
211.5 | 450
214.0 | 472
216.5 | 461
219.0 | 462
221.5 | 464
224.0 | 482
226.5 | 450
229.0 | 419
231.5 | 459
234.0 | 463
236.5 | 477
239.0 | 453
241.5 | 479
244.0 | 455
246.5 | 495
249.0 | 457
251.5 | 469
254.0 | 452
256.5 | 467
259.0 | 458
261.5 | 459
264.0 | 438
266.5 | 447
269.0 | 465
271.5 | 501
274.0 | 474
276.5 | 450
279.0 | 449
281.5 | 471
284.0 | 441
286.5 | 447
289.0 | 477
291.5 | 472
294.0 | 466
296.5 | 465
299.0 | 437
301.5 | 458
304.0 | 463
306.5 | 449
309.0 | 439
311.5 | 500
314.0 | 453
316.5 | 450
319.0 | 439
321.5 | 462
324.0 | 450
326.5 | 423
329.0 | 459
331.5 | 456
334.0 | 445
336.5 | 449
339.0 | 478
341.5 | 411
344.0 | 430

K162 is 1.13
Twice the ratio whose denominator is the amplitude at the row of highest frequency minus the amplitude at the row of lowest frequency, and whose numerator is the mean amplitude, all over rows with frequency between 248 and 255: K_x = -184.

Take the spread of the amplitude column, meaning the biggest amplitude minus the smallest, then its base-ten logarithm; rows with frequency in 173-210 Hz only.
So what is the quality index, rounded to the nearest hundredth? 1.75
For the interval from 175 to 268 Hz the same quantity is 1.88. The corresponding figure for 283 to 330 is 1.89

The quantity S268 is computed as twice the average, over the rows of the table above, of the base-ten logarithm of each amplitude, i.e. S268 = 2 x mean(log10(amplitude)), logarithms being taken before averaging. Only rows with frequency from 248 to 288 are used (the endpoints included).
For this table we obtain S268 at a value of 5.32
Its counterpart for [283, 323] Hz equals 5.32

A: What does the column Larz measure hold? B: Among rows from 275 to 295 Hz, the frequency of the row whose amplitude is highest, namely 289.0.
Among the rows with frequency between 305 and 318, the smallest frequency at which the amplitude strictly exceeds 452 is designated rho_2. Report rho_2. 311.5 Hz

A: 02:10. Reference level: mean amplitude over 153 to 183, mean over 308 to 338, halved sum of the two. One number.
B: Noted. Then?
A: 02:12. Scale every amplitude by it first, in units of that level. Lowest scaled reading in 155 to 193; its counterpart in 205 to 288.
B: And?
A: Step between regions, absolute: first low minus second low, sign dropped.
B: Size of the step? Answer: 0.013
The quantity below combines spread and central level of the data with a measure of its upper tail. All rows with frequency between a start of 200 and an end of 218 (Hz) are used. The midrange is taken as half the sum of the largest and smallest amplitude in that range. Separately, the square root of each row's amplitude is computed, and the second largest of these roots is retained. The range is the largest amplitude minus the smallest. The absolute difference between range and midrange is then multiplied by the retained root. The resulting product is 9027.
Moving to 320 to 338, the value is 8645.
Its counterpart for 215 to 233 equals 8347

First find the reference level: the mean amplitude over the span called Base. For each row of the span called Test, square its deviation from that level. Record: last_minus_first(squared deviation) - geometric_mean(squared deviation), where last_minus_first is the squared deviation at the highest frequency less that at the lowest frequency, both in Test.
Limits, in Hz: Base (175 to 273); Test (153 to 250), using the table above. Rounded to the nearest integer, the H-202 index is -665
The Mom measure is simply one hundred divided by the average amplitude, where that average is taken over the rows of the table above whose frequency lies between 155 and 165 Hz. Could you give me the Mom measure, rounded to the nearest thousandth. 0.224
